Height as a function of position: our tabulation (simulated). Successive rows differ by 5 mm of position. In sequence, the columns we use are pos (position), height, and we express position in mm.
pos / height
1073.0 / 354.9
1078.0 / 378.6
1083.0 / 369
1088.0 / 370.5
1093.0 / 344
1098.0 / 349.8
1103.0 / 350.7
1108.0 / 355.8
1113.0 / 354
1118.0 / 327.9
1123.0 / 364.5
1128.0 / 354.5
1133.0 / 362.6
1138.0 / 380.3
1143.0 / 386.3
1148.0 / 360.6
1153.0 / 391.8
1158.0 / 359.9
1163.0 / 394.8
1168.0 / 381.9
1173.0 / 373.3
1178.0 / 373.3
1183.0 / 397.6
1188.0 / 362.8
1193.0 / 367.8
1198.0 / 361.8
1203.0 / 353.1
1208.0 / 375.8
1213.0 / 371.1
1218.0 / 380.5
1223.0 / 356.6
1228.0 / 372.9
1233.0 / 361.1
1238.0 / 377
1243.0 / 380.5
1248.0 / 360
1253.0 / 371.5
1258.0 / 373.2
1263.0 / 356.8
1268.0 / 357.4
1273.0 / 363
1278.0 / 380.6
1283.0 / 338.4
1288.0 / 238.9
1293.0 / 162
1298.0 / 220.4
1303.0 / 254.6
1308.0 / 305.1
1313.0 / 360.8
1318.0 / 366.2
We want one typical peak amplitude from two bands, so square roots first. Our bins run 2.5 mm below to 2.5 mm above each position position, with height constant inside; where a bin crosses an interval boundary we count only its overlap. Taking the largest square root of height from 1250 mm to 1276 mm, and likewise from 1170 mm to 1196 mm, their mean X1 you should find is 19.6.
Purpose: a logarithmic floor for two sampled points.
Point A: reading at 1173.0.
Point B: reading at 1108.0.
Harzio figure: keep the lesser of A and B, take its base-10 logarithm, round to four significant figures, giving 2.551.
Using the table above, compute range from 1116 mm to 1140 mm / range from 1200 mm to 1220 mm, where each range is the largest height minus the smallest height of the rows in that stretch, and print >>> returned 1.9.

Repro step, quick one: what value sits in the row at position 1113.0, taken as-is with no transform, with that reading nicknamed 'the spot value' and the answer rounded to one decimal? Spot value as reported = 354.0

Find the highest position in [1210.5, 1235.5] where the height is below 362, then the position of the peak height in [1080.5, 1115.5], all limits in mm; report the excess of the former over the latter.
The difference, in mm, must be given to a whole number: 145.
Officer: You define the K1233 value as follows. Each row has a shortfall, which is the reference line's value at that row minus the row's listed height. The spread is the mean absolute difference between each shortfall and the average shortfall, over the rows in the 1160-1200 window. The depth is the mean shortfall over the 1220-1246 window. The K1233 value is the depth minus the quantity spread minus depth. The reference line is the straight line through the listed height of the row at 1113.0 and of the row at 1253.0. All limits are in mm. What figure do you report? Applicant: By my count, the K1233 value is -13.2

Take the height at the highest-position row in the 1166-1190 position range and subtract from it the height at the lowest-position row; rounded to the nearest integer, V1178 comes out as -19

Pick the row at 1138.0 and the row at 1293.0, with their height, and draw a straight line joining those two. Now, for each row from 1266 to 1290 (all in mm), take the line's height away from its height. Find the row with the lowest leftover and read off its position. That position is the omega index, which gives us 1288.0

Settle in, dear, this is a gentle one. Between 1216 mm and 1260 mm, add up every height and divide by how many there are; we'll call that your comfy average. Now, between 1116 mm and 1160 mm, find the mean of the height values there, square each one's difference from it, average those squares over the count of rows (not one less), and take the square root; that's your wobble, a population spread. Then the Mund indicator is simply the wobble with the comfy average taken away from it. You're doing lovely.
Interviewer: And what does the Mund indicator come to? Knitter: -352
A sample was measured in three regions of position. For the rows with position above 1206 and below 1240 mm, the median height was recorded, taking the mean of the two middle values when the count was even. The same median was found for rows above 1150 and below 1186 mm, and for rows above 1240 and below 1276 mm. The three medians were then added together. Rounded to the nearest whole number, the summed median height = 1118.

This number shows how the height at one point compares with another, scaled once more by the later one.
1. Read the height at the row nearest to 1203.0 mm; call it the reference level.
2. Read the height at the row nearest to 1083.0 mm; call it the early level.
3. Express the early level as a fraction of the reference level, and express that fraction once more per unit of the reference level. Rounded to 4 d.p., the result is 0.0030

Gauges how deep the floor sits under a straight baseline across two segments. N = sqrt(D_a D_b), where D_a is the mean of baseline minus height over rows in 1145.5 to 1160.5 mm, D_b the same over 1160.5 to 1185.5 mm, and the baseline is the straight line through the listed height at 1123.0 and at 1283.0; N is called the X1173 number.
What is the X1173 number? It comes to 17.6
